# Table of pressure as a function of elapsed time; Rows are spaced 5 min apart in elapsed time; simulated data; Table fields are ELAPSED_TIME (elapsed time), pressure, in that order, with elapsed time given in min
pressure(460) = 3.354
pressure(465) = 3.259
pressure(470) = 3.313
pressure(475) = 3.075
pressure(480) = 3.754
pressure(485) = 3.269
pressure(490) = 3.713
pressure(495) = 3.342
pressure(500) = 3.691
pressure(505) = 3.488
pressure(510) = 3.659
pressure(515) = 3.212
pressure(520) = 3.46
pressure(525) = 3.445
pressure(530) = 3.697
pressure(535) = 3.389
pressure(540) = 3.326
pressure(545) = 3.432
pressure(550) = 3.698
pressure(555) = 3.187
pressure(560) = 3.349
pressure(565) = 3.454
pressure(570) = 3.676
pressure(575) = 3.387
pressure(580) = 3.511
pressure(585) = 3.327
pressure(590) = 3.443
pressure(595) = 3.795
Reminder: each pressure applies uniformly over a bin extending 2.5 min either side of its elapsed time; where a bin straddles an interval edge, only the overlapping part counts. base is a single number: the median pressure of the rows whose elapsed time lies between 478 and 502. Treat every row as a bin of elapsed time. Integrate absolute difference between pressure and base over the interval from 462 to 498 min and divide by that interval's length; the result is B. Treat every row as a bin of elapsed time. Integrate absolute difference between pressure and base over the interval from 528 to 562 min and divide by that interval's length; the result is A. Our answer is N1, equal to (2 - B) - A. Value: 1.42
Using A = 0.26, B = 0.32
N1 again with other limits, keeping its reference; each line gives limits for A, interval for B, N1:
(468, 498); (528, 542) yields 1.47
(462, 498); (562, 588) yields 1.46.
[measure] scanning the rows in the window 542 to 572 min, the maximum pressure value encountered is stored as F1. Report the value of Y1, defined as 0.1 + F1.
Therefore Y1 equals 3.80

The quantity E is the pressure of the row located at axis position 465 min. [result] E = 3.259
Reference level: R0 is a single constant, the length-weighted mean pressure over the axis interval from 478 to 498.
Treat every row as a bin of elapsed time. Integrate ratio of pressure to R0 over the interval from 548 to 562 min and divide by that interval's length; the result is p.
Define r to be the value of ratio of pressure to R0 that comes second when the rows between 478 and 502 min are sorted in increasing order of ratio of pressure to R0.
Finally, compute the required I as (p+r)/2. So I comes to 0.959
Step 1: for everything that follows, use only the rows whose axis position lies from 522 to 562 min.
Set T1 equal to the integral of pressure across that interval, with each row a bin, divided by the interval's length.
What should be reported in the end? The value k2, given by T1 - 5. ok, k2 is -1.558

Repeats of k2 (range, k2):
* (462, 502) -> -1.577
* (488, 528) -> -1.499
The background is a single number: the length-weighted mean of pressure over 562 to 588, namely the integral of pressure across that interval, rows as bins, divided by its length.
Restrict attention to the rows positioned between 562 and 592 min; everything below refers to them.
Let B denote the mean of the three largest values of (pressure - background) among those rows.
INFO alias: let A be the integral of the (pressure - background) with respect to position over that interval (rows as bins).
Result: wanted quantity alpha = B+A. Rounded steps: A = -0.1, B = 0.08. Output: 0.0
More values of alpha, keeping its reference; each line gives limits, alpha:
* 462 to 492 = -2.2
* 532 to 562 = -1.9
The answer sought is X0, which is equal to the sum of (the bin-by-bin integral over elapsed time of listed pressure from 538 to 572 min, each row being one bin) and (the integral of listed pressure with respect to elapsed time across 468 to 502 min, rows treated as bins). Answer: 234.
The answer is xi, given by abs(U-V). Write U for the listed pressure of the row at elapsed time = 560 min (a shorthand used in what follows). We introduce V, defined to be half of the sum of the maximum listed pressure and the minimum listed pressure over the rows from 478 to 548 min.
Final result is 0.13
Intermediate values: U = 3.349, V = 3.48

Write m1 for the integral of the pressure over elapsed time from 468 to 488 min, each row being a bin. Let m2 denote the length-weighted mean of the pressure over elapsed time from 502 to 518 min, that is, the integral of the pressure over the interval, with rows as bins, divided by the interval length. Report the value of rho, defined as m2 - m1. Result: -64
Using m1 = 67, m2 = 3.46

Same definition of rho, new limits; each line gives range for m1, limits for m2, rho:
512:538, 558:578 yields -86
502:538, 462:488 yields -122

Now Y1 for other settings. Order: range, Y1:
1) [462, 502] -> 3.85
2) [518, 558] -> 3.80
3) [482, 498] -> 3.81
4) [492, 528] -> 3.79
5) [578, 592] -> 3.61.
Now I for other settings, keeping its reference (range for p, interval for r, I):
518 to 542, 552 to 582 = 0.969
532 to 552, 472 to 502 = 0.957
